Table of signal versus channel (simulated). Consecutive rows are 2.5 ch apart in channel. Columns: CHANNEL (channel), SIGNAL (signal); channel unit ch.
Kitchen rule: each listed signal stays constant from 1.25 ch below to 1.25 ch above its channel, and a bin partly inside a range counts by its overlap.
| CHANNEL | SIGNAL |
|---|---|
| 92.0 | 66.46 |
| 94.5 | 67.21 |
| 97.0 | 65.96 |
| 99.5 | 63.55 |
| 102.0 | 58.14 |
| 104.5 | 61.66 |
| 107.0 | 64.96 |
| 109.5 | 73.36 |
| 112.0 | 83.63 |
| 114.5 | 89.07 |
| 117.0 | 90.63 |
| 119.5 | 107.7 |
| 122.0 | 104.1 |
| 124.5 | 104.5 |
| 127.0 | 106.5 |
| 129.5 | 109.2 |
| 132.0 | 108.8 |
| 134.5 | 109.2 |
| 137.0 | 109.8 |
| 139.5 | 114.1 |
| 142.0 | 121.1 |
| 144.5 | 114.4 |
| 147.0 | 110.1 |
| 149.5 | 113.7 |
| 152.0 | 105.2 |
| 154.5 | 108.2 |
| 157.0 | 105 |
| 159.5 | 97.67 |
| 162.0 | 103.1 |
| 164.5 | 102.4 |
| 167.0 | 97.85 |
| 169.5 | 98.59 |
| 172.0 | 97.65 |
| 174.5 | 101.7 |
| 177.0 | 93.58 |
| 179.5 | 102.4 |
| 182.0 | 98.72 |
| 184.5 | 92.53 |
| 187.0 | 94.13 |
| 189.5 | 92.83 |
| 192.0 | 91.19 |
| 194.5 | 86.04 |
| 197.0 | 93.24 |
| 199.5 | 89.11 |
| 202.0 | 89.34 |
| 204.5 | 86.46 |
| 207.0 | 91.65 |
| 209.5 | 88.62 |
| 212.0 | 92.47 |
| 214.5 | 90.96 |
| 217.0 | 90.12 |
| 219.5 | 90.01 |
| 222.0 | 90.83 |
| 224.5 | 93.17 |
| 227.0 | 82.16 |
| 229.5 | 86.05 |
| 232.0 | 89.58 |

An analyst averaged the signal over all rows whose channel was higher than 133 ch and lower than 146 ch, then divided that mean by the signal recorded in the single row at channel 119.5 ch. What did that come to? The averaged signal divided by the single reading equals 1.1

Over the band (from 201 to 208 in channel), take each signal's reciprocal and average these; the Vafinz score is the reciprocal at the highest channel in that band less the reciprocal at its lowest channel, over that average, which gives -0.03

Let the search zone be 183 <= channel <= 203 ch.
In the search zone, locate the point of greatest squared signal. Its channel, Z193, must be 187.0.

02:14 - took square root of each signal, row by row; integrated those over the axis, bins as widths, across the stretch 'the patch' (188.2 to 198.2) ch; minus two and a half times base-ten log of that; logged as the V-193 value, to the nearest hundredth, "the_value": -4.95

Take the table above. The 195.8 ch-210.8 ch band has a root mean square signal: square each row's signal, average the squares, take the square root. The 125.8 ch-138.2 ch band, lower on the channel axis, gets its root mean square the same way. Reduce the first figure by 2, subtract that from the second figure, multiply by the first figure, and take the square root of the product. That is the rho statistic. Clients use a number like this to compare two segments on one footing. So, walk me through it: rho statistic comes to 43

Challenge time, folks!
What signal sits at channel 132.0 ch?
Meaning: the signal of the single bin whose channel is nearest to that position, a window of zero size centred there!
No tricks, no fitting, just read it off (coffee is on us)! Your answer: 108.8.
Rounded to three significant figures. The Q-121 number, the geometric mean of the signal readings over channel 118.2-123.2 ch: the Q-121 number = 106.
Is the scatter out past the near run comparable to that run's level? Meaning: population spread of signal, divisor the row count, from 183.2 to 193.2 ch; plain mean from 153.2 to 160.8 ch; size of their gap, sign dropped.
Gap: 103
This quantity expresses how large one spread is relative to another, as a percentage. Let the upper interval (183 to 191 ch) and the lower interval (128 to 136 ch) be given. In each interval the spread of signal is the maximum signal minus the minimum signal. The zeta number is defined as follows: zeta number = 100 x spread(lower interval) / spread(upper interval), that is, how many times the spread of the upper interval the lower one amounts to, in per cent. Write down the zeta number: 25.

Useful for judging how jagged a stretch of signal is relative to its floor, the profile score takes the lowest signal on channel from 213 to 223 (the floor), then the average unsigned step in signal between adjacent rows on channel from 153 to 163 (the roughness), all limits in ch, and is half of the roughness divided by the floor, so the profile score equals 0.030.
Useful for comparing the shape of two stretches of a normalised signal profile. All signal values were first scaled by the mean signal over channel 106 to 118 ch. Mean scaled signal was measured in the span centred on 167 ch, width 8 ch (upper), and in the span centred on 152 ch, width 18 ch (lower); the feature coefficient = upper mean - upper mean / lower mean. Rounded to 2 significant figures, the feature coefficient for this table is 0.32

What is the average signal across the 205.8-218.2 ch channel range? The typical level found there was 90.8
